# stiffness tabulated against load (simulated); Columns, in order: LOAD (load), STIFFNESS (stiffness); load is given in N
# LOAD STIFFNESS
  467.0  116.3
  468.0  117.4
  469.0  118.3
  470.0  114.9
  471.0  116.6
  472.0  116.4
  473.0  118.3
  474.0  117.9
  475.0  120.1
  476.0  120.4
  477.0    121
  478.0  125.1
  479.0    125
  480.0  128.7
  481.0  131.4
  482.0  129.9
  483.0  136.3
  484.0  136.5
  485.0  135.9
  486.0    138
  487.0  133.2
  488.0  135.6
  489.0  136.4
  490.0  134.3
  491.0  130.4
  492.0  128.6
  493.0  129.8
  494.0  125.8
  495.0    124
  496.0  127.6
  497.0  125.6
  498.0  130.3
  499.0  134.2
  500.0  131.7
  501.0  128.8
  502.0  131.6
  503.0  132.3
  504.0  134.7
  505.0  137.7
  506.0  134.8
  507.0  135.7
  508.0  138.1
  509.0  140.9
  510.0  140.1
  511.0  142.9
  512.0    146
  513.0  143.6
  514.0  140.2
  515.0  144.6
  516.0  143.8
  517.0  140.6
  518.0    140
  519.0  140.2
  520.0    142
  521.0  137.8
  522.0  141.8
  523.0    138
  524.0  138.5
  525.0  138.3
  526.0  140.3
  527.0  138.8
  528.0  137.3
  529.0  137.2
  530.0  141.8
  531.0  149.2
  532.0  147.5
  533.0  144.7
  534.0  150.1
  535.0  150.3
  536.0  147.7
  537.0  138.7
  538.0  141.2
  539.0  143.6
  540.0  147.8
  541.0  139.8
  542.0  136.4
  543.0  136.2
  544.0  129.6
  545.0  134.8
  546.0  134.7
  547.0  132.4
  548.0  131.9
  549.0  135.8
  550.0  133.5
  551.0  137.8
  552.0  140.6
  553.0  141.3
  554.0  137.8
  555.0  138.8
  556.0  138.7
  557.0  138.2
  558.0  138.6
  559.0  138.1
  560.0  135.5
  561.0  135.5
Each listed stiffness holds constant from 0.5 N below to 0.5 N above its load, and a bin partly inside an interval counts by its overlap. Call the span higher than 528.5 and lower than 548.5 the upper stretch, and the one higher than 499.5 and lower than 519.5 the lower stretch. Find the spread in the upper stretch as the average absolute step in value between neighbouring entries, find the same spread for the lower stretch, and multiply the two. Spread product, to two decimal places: 8.14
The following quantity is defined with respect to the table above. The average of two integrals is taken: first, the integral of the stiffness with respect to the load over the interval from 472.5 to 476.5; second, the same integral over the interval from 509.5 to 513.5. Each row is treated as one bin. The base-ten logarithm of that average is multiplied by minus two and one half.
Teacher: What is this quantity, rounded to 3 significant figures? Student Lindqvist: -6.80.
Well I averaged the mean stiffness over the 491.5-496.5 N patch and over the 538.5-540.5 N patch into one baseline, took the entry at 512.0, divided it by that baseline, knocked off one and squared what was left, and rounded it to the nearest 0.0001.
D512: 0.0049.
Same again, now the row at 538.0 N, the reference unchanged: 0.0012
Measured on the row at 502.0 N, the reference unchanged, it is 0.0013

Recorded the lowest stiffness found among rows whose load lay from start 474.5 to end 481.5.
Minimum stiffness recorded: 120.1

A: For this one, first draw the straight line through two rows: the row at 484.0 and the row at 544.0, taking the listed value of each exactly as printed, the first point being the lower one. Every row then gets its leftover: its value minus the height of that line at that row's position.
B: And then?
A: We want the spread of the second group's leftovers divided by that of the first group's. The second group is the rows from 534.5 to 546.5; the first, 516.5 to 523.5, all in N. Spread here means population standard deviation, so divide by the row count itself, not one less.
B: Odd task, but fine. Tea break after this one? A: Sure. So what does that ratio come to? 3.8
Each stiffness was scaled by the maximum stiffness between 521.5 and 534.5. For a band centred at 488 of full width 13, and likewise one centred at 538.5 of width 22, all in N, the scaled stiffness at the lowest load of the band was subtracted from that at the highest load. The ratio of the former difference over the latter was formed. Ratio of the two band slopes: 2.7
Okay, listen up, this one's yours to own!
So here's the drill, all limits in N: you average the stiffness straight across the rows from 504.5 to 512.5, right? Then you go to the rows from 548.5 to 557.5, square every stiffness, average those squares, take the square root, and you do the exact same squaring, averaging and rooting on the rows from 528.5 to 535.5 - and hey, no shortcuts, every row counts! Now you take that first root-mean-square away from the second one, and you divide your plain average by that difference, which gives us 18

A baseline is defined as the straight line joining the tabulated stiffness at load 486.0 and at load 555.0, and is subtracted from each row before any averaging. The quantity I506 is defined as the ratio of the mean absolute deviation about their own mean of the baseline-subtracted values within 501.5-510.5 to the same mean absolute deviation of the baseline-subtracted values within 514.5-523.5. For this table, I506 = 1.4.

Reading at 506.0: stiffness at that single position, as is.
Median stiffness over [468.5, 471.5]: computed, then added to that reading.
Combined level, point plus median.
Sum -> 251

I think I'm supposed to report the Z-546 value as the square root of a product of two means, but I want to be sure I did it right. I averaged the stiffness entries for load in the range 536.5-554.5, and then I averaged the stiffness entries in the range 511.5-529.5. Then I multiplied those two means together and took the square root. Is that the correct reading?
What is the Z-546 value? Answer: 139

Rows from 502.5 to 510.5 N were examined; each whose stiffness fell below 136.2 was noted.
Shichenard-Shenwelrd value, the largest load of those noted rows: 507.0 N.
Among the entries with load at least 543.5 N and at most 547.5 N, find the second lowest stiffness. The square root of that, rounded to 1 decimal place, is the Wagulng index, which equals 11.5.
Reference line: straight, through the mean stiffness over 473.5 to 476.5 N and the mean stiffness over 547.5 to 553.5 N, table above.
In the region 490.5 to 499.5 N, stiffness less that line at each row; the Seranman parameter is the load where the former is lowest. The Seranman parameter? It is 495.0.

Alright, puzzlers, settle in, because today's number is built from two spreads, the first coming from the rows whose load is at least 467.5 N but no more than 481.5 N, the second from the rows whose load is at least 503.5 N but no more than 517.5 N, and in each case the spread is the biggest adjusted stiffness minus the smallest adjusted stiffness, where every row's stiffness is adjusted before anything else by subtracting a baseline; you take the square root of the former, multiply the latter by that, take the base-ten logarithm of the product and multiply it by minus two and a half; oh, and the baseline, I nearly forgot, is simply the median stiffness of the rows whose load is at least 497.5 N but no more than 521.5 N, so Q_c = -4.2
